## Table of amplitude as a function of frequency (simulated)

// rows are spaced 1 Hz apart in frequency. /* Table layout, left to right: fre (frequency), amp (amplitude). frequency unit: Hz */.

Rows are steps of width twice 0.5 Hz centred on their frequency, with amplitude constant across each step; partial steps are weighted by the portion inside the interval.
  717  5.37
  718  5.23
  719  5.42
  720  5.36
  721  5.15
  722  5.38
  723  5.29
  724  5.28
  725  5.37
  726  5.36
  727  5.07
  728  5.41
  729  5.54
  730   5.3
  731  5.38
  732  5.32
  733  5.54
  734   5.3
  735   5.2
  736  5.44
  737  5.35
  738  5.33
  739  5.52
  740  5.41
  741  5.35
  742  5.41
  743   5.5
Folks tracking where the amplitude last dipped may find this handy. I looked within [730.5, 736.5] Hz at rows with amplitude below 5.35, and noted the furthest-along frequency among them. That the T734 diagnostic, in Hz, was 735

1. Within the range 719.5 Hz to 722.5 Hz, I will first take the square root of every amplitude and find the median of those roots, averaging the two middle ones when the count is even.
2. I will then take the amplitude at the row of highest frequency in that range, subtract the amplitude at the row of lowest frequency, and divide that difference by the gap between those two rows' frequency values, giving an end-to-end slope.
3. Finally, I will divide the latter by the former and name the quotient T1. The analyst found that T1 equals 0.004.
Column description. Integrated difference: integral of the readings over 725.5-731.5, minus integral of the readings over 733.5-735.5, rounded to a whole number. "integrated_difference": 22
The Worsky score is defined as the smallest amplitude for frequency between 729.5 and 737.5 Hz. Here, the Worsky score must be 5.2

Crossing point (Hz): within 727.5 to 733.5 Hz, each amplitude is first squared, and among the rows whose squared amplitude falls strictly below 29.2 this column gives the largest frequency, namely 732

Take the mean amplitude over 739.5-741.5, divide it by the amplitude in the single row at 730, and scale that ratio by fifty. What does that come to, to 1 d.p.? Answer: 50.8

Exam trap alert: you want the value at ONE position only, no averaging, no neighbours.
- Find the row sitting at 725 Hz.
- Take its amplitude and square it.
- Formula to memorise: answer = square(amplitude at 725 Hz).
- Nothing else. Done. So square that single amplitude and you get 28.8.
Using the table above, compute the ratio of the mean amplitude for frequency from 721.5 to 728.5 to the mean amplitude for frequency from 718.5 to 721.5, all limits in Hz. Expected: 1.00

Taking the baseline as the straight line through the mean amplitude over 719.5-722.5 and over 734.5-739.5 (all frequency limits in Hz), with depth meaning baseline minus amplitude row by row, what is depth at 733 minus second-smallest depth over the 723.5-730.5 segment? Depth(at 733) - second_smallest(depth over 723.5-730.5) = -0.11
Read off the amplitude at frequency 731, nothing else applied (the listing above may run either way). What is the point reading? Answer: 5.38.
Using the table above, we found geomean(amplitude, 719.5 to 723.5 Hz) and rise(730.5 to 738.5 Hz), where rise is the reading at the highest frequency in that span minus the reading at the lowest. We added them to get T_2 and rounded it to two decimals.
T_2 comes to 5.24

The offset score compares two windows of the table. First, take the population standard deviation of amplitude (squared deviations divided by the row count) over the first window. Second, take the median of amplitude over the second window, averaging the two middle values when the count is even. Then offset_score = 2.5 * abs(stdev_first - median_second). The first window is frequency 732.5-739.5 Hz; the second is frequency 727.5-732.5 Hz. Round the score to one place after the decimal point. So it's 13.2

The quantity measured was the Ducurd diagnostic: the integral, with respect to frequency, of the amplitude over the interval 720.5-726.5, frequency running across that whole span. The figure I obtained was 31.8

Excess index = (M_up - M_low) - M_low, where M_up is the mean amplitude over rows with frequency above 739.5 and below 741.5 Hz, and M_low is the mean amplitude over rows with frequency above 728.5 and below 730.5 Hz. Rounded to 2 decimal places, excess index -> -5.46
